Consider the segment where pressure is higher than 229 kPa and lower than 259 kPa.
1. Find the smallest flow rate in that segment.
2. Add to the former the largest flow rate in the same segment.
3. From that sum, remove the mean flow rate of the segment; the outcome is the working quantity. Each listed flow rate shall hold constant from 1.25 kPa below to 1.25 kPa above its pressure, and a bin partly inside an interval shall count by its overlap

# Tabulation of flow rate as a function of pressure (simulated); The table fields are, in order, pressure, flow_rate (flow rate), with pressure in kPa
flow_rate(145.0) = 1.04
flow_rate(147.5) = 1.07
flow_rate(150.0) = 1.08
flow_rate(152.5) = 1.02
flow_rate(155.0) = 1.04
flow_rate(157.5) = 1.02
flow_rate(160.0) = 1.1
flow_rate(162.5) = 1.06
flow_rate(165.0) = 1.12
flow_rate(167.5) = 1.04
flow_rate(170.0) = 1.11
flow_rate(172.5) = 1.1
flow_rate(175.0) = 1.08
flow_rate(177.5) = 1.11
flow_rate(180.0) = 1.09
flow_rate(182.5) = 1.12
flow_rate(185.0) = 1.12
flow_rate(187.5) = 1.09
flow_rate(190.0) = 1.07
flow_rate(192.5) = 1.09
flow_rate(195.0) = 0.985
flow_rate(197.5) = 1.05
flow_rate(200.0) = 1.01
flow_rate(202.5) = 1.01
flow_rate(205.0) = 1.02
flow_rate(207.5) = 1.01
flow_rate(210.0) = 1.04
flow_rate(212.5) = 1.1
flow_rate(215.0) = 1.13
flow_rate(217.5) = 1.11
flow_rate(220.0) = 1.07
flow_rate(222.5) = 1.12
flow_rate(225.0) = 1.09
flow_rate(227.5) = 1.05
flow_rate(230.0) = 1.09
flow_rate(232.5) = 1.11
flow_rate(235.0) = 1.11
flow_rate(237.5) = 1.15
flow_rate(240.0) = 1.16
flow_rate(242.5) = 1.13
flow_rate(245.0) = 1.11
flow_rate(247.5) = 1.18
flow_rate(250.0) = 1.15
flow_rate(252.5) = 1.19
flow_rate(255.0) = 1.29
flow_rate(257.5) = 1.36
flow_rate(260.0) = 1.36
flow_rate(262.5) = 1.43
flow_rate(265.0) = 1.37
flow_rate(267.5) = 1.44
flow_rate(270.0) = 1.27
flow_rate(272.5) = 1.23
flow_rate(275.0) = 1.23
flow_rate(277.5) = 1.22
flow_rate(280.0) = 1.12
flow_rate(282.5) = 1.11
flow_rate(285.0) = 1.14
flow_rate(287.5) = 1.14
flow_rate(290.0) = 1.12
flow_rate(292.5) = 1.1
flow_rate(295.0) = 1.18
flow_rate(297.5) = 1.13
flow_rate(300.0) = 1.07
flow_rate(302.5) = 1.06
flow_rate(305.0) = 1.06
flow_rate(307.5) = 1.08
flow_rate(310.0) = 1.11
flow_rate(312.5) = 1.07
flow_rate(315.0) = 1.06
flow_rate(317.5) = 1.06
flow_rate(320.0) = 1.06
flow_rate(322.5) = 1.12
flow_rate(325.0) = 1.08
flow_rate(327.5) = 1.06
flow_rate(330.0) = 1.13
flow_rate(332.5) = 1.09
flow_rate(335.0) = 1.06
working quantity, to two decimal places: 1.28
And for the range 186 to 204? 1.03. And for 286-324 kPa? 1.15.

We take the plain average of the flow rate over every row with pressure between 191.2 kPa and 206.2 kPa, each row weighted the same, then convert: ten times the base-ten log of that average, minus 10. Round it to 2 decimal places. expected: -9.88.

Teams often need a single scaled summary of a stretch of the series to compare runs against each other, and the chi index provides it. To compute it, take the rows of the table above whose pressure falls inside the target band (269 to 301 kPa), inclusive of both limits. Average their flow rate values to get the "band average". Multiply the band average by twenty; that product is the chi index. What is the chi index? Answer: 23.2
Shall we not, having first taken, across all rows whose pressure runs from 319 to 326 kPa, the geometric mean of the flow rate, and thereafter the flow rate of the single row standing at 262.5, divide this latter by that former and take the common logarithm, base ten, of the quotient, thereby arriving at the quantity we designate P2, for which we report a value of 0.12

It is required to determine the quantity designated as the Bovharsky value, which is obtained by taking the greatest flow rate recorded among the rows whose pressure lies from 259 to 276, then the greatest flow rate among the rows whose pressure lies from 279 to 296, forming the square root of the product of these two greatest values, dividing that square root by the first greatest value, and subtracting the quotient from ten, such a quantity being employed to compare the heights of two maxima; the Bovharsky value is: 9.09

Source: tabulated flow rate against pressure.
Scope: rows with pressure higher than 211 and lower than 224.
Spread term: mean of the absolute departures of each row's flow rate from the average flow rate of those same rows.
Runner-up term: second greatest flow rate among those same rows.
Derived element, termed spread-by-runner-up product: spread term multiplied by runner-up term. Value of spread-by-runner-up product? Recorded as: 0.0188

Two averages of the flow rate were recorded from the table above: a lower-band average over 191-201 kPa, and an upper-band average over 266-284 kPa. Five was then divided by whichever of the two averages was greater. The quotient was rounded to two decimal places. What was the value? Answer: 4.06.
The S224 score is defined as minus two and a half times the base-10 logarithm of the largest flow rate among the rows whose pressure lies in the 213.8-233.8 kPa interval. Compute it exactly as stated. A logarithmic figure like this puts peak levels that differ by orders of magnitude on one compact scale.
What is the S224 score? -0.133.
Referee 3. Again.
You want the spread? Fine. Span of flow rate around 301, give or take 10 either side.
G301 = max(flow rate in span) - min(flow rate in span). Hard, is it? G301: 0.120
